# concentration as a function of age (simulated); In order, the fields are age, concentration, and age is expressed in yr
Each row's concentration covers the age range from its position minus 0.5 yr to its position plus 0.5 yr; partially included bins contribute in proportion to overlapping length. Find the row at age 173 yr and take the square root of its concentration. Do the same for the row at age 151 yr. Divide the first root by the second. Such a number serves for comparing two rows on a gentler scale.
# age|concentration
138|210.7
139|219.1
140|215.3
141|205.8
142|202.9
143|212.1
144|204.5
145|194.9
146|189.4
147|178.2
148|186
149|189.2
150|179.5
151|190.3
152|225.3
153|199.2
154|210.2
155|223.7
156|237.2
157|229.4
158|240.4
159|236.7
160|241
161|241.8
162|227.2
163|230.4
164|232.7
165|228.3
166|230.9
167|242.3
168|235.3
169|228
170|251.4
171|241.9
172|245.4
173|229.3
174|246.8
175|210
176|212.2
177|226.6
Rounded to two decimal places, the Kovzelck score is 1.10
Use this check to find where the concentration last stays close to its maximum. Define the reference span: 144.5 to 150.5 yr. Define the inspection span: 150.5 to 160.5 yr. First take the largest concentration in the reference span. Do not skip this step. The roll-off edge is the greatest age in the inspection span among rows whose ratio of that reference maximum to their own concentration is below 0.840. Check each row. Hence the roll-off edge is 160 yr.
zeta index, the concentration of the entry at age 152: 225.3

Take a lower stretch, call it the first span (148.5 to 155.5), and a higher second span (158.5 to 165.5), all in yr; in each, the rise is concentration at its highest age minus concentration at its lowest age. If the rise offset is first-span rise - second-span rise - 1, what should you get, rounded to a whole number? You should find 42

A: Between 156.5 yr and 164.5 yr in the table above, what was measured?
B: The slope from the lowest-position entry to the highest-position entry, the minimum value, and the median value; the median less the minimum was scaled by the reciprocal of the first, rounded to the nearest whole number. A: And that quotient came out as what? 16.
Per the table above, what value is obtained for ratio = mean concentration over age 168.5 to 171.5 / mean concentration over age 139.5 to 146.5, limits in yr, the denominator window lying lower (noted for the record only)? 1.18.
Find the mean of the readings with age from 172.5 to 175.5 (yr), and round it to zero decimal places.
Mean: 229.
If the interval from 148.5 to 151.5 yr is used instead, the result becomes 186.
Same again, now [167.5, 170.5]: 238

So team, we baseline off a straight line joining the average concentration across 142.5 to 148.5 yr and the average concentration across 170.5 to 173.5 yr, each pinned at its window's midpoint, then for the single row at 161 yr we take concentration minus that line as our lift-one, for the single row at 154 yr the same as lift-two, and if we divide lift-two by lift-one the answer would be 0.1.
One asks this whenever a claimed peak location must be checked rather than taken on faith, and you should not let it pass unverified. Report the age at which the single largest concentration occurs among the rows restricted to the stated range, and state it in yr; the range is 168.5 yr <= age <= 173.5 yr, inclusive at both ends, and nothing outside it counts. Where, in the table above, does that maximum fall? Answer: 170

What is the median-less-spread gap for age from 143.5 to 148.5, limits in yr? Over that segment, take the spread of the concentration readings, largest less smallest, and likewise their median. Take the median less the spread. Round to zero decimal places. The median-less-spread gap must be 163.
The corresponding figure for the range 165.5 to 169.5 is 219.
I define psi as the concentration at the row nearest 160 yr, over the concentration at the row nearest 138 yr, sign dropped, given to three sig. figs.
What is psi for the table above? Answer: 1.14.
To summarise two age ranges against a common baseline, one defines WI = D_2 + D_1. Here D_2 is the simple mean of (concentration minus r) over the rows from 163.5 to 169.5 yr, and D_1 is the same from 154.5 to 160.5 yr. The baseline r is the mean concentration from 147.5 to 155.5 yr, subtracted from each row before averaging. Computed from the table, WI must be 67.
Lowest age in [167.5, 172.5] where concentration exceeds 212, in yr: 168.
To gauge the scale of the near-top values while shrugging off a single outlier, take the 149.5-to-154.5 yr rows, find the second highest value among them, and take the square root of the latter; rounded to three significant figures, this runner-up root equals 14.5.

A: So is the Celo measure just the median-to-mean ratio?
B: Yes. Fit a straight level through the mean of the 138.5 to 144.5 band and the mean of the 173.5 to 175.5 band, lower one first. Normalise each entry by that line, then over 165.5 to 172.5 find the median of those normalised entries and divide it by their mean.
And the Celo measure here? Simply 1.01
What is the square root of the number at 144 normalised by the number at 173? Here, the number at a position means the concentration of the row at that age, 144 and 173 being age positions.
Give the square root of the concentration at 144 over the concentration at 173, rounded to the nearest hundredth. 0.94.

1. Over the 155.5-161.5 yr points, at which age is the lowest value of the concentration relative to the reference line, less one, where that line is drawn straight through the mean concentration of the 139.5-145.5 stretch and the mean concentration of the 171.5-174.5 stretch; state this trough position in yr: 157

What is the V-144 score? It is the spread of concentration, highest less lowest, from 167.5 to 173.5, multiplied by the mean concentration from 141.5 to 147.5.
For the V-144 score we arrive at 4610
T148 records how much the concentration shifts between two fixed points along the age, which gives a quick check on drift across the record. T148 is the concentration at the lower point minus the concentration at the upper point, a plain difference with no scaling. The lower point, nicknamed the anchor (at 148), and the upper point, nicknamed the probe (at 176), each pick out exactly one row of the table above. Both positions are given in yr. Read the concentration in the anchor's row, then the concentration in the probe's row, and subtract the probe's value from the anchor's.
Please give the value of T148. -26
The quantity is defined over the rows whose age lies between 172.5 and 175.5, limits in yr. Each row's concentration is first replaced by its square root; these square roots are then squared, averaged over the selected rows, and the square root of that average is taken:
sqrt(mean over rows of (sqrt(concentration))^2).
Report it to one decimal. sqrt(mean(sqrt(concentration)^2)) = 15.1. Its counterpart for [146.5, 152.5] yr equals 13.8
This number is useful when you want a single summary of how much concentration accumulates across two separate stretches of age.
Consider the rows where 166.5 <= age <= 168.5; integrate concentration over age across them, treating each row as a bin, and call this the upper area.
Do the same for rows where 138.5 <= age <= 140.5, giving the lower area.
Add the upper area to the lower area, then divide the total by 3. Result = 304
